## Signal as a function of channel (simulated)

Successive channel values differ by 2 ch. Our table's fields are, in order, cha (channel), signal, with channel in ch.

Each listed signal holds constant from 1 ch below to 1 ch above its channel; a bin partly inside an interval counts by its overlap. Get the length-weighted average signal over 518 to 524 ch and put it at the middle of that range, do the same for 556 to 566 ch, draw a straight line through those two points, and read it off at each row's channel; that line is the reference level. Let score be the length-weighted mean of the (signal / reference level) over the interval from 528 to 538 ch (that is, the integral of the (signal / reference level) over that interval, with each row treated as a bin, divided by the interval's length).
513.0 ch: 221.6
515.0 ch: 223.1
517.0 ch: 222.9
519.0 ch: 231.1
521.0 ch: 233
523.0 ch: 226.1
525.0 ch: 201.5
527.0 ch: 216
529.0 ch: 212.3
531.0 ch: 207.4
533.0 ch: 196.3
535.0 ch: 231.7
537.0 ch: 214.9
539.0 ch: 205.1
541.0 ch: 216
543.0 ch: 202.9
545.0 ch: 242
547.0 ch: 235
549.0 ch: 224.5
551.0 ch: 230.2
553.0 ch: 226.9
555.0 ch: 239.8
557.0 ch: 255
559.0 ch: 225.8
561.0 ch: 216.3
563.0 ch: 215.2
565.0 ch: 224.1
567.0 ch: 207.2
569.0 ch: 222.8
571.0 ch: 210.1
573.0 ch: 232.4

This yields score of 0.93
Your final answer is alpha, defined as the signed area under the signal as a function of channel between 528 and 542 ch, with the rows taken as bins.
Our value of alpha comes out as 2967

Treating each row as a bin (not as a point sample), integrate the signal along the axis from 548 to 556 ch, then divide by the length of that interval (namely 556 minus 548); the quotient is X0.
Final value 230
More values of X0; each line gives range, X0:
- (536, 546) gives 216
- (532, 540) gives 212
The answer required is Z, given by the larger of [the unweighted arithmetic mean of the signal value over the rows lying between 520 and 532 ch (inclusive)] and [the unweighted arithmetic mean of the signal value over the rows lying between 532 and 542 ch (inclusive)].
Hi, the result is 216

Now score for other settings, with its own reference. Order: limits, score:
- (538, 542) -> 0.92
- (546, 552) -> 1.01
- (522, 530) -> 0.93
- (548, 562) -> 1.02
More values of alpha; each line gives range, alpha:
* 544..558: 3307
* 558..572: 3043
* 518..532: 3055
